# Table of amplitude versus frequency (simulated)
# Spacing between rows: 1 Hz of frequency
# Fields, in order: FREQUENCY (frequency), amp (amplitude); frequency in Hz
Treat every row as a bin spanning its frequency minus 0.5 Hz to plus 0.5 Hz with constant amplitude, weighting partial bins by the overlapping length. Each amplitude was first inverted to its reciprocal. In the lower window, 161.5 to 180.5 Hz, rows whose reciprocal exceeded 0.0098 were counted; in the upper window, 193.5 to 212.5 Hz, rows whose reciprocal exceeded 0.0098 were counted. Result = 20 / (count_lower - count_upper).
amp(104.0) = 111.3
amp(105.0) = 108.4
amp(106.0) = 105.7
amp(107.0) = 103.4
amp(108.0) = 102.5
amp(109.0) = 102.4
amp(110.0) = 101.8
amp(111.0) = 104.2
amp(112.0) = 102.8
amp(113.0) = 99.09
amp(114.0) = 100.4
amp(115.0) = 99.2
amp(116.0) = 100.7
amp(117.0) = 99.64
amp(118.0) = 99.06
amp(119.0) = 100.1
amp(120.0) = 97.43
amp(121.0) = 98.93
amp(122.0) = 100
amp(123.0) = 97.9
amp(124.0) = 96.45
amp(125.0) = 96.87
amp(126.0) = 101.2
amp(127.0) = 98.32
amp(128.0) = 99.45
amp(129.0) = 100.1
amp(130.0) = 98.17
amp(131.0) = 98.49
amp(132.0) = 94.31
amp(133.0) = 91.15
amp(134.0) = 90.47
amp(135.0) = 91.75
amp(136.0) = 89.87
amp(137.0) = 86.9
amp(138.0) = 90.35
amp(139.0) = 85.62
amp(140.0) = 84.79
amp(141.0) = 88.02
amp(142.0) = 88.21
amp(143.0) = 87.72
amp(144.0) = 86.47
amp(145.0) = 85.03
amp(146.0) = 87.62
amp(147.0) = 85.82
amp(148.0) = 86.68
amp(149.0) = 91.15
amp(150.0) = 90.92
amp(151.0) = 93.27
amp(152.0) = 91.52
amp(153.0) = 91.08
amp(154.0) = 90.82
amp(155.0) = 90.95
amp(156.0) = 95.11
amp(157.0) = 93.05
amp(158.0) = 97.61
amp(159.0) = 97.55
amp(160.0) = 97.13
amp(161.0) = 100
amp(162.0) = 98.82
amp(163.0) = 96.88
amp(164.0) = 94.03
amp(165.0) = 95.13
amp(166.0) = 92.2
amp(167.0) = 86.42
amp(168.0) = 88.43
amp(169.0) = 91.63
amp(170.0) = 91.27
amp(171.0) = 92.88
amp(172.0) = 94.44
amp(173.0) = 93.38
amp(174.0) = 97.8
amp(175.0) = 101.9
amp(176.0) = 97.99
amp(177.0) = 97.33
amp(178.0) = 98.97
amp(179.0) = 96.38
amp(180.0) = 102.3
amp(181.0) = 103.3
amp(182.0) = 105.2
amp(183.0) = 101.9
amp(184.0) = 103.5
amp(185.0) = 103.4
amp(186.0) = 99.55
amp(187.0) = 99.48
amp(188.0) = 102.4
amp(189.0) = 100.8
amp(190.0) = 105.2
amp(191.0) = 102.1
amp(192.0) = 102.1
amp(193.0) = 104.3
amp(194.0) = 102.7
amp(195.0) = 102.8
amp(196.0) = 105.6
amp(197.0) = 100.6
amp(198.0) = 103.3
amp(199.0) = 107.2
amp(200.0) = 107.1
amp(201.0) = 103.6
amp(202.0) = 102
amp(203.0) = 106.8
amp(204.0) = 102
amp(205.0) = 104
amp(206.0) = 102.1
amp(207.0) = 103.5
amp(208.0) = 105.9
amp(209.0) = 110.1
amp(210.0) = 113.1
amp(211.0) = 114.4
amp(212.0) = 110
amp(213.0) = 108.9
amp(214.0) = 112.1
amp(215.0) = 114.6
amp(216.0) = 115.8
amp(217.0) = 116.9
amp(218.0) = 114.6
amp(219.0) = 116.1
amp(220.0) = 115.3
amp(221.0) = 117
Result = 1.3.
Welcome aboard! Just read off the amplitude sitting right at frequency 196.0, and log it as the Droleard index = 105.6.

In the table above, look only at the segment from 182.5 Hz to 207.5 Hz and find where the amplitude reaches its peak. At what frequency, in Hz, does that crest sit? 199.0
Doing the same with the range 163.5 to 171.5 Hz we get 165.0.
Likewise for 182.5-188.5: 184.0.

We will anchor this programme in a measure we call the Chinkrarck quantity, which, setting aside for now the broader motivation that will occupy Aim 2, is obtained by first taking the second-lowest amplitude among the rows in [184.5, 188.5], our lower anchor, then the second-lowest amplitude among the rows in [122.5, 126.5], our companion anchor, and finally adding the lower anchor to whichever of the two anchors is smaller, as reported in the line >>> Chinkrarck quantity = 196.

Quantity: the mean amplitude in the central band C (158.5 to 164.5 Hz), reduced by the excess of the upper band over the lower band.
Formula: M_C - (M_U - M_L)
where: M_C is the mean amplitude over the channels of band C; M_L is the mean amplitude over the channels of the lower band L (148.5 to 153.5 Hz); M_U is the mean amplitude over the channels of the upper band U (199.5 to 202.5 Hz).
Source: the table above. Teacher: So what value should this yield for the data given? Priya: 85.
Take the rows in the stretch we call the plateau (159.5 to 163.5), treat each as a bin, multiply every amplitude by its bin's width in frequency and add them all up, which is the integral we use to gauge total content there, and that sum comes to 393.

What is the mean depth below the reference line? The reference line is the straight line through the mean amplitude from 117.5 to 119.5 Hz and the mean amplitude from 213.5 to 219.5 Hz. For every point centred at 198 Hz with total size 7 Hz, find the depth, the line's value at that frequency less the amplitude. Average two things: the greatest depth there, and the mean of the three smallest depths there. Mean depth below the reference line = 8.4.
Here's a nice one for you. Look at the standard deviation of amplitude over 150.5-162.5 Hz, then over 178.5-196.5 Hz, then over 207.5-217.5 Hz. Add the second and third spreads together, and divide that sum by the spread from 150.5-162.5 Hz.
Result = 1.70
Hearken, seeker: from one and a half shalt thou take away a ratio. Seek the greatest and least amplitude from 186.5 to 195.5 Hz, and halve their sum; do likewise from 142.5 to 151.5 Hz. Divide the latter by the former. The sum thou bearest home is 0.63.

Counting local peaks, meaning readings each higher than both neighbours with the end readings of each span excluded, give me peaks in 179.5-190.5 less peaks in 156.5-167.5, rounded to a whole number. 0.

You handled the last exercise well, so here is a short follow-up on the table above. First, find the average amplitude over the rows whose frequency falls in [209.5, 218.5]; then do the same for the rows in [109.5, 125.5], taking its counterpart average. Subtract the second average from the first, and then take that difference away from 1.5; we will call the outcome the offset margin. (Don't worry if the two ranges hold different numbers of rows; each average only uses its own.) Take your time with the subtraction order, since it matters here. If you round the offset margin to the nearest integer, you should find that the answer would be -12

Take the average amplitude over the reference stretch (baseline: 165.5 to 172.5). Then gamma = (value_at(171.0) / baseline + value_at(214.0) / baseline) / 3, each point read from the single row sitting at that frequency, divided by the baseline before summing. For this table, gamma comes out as 0.75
